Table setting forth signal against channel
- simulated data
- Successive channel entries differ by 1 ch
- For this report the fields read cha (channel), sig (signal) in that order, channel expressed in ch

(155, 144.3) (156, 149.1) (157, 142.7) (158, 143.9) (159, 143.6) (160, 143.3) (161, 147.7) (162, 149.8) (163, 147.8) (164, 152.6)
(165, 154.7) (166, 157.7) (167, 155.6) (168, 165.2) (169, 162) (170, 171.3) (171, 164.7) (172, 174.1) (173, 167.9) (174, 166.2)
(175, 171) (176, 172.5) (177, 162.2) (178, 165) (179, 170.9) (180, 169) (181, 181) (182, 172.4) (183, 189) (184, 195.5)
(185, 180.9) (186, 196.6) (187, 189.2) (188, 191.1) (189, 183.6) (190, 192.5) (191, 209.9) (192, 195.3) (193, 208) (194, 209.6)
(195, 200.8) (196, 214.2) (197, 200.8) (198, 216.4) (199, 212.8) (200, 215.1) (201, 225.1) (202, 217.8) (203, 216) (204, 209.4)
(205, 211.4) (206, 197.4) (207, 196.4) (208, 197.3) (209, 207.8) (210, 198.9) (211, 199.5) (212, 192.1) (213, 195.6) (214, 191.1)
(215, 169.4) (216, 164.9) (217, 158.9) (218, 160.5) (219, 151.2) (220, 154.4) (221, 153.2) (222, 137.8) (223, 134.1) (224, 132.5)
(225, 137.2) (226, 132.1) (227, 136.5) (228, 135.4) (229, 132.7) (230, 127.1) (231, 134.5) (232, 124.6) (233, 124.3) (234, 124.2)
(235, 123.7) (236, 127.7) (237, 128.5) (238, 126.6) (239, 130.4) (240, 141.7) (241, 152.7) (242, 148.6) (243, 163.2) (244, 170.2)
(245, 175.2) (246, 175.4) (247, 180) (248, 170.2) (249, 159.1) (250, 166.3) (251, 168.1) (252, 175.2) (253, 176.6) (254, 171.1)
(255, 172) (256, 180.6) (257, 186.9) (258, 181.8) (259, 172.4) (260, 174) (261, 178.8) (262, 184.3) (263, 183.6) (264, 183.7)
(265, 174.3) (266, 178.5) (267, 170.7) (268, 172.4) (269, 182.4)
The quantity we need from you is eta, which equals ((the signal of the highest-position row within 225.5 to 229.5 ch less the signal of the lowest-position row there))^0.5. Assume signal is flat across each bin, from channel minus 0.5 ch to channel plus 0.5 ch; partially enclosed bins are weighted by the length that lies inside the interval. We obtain 0.77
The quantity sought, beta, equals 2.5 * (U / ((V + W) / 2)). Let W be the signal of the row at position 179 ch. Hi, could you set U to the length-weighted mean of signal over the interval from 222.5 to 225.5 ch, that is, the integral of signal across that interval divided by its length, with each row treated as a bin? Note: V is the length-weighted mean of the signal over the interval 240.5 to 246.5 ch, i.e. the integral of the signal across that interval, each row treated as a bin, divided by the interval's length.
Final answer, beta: 2.0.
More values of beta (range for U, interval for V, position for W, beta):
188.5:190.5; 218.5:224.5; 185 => 2.9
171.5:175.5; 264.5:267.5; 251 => 2.5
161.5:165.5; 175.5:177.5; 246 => 2.2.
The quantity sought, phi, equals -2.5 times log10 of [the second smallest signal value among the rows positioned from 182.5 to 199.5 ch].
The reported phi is -5.66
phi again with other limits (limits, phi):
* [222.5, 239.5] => -5.24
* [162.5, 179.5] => -5.46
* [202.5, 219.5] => -5.50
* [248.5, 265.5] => -5.55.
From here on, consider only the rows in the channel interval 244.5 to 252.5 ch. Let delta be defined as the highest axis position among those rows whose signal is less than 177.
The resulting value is 252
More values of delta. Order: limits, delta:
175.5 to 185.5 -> 182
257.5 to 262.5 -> 260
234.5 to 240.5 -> 240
